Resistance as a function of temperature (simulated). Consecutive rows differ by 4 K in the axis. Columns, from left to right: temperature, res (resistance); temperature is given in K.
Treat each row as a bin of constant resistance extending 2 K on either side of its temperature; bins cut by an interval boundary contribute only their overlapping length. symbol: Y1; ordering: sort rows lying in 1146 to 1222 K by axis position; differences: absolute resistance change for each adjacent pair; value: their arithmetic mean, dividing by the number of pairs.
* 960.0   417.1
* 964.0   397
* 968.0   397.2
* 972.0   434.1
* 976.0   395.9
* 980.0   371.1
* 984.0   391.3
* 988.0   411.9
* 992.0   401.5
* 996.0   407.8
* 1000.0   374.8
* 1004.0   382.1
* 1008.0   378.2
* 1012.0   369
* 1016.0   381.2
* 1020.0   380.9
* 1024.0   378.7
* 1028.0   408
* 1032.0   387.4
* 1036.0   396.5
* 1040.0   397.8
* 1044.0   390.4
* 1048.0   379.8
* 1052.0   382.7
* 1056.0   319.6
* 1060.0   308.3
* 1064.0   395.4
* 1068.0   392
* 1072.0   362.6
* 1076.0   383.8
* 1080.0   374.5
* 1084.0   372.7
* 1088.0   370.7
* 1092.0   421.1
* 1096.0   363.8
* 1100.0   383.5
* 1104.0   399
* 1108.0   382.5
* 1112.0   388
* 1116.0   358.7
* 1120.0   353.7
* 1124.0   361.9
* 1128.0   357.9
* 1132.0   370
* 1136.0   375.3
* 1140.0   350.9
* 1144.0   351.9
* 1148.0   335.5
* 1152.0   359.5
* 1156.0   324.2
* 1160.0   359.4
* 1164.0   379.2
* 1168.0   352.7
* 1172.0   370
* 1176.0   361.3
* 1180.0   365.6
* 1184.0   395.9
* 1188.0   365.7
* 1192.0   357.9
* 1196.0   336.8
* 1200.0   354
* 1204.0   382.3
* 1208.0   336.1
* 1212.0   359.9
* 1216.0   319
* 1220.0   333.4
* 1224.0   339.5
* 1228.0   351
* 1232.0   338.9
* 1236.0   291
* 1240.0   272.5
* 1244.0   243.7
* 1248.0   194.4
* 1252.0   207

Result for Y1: 24.0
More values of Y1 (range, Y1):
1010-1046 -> 10.3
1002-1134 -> 17.5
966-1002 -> 23.8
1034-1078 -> 23.8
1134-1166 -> 22.3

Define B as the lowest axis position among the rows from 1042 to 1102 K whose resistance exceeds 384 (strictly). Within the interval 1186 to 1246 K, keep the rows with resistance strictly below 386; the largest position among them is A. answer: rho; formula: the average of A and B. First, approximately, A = 1244.0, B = 1044.0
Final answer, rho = 1144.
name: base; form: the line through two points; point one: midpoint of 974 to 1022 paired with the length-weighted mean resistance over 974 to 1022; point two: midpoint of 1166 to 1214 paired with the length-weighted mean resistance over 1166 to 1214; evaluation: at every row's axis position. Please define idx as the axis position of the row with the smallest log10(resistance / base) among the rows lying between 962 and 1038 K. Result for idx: 980.0 K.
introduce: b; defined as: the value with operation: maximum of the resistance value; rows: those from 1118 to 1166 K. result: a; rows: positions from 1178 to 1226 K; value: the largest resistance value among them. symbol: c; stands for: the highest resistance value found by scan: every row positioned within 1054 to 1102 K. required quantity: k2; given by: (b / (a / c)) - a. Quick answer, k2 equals 7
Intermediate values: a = 395.9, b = 379.2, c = 421.1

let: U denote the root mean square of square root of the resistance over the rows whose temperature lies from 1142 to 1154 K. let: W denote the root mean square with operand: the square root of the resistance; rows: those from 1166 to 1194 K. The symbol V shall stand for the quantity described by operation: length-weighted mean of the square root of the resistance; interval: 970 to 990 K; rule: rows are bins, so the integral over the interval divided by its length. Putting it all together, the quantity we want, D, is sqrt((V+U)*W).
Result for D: 27.2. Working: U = 18.7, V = 20.0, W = 19.16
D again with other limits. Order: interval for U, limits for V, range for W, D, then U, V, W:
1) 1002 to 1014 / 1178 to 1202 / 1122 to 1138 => 27.1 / 19.4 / 19.0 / 19.14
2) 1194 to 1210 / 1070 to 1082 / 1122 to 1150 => 26.8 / 18.8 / 19.3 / 18.91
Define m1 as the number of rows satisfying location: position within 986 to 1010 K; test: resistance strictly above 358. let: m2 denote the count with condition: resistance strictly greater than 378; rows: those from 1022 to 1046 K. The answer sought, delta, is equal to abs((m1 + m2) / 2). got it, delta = 6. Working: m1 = 6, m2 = 6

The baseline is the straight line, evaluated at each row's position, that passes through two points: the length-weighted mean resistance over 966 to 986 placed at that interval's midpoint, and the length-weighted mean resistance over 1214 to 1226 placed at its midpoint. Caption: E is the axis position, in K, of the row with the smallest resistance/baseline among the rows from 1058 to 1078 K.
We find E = 1060.0 K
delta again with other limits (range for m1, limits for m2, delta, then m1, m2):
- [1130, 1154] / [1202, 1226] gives 2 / 3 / 1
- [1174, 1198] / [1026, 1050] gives 5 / 4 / 6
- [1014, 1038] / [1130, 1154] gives 3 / 6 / 0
